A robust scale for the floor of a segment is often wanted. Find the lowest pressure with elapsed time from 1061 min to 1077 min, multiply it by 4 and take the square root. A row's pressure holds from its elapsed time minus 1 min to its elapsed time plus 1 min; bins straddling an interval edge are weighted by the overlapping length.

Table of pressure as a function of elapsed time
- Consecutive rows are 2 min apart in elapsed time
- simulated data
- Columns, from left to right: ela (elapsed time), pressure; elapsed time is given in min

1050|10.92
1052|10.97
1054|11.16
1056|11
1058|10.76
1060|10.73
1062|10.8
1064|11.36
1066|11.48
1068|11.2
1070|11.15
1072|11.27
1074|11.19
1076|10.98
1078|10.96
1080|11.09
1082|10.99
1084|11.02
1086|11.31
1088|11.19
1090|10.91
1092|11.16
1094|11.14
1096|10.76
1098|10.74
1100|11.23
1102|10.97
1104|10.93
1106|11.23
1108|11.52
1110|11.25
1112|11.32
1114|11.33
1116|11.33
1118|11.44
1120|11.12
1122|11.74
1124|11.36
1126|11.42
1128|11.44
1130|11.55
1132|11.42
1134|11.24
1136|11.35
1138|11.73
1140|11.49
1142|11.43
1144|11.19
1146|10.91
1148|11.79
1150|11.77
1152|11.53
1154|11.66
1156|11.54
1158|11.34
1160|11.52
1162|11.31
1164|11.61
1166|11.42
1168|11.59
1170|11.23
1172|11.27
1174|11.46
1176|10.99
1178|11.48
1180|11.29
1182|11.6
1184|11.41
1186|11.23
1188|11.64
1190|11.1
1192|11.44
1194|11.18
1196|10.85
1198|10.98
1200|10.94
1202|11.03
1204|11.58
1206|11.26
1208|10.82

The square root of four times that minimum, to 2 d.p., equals 6.57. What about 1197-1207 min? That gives 6.62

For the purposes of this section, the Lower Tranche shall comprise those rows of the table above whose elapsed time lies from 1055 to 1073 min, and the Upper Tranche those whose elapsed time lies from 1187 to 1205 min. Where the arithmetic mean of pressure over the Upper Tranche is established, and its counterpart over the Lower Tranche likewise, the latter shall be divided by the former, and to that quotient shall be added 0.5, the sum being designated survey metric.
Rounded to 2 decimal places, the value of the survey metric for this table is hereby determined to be 1.49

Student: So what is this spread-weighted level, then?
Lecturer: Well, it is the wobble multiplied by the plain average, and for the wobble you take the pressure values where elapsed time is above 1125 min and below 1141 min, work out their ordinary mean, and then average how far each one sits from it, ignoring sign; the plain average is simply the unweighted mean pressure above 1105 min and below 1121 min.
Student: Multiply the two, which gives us 1.1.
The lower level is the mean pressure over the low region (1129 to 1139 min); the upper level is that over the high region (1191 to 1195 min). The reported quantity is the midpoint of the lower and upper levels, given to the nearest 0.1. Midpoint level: 11.4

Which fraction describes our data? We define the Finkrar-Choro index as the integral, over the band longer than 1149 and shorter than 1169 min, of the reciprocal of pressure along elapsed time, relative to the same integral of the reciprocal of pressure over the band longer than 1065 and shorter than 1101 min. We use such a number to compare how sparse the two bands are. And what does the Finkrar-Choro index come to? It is 0.5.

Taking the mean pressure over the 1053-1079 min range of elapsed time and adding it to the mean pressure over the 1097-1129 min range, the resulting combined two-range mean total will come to 22.4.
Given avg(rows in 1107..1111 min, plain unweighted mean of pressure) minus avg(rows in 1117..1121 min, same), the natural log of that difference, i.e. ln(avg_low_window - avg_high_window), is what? -2.25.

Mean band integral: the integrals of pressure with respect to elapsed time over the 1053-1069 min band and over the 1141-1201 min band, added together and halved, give 429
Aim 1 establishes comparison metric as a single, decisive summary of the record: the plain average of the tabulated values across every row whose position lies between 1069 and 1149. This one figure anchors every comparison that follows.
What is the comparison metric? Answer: 11.2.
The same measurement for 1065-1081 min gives 11.2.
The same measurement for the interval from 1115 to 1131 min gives 11.4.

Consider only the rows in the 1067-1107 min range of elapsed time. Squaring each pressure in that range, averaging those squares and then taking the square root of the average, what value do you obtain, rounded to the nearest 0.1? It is 11.1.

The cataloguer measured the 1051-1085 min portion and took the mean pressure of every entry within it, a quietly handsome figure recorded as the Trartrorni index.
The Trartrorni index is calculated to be 11.1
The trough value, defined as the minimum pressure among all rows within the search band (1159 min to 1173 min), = 11.23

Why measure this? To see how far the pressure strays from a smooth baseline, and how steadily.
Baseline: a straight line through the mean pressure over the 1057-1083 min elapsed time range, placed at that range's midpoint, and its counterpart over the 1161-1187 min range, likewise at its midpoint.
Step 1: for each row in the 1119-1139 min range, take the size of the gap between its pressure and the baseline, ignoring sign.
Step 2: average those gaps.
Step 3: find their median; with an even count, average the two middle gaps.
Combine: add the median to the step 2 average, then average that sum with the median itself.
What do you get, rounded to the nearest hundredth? 0.28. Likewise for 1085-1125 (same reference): 0.22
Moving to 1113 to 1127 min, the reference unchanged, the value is 0.23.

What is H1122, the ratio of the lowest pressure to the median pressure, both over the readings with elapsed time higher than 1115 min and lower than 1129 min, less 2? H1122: -1.026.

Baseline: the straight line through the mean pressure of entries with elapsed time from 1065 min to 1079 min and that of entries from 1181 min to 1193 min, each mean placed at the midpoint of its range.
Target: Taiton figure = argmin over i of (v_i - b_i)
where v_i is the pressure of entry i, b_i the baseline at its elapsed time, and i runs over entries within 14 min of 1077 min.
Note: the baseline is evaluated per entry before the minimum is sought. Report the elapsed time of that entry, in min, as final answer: 1090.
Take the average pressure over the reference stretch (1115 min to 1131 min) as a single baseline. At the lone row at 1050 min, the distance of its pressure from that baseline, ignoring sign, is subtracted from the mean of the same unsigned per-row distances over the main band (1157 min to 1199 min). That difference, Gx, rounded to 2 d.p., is -0.32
